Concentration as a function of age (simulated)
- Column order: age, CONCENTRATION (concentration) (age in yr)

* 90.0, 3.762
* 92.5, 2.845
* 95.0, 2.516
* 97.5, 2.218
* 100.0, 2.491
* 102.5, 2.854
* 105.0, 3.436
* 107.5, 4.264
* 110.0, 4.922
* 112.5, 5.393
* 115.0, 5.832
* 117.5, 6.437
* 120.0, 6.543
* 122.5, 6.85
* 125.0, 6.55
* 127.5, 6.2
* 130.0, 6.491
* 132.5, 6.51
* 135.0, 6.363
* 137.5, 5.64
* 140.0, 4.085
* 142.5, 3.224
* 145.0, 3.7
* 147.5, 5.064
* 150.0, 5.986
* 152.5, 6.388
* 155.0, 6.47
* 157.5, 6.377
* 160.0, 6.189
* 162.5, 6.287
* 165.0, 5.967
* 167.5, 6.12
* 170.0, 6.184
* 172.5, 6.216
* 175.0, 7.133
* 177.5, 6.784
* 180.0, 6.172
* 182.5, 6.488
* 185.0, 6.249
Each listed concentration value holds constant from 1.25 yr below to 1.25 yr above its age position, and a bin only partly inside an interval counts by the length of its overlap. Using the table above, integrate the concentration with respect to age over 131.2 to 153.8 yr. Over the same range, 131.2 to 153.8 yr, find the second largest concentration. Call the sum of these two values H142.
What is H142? 124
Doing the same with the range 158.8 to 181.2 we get 149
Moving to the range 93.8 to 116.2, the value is 90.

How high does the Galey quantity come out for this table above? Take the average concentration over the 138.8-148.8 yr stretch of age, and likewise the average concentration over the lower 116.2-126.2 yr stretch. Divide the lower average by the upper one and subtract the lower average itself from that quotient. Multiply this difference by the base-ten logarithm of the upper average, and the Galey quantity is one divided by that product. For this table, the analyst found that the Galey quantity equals -0.33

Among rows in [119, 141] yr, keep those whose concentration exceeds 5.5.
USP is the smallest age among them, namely 120.0 yr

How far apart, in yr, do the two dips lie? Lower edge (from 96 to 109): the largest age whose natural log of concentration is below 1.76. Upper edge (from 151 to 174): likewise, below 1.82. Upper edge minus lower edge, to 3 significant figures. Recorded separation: 60.0 yr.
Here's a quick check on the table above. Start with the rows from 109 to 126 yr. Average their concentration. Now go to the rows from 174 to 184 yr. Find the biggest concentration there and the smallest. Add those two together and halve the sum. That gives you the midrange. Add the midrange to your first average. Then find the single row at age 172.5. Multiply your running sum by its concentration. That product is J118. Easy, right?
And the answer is 79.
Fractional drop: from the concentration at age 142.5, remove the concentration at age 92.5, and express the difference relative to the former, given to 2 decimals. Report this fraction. 0.12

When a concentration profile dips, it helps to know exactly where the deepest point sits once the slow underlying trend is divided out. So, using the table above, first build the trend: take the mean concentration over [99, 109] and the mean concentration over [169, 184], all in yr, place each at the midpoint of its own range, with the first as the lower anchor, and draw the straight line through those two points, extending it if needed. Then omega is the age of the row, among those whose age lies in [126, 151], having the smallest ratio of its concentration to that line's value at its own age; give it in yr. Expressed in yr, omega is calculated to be 142.5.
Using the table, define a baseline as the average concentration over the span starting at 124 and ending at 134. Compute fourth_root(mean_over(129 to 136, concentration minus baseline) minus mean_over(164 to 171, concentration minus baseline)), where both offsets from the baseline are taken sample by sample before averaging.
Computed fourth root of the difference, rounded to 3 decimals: 0.777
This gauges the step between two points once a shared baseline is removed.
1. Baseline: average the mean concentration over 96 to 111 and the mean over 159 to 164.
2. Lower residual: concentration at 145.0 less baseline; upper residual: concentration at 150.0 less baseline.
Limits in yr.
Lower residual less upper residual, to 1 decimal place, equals -2.3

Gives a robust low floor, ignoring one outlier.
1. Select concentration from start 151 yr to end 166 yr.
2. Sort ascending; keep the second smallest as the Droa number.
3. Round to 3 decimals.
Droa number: 6.189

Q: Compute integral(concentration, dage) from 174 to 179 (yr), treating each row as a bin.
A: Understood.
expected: 35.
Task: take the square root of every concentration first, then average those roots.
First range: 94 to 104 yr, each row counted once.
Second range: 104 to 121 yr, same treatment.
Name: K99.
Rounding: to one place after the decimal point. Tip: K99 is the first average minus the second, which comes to -0.7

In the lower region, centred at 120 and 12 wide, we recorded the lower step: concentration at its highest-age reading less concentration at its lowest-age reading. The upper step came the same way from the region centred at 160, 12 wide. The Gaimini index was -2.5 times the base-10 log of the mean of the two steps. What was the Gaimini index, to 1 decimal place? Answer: 2.4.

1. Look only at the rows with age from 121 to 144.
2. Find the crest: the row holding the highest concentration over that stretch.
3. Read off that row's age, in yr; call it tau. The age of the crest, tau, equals 122.5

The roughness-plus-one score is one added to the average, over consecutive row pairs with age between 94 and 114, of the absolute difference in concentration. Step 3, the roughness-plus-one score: 1.5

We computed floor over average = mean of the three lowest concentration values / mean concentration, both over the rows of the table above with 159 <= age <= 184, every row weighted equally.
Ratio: 1.0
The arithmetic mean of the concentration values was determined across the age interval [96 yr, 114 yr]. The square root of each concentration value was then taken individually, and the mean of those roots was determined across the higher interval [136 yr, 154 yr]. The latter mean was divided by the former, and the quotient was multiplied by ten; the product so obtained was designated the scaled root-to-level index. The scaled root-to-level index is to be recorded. 6.0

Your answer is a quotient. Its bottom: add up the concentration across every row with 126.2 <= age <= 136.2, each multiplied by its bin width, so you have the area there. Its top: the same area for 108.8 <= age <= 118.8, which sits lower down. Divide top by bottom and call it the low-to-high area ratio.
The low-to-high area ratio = 0.88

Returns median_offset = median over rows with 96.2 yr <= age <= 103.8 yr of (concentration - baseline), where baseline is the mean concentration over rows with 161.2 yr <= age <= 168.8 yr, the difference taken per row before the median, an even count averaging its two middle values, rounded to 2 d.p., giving -3.63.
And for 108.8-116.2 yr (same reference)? -0.73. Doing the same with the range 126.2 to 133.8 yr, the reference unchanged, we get 0.37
